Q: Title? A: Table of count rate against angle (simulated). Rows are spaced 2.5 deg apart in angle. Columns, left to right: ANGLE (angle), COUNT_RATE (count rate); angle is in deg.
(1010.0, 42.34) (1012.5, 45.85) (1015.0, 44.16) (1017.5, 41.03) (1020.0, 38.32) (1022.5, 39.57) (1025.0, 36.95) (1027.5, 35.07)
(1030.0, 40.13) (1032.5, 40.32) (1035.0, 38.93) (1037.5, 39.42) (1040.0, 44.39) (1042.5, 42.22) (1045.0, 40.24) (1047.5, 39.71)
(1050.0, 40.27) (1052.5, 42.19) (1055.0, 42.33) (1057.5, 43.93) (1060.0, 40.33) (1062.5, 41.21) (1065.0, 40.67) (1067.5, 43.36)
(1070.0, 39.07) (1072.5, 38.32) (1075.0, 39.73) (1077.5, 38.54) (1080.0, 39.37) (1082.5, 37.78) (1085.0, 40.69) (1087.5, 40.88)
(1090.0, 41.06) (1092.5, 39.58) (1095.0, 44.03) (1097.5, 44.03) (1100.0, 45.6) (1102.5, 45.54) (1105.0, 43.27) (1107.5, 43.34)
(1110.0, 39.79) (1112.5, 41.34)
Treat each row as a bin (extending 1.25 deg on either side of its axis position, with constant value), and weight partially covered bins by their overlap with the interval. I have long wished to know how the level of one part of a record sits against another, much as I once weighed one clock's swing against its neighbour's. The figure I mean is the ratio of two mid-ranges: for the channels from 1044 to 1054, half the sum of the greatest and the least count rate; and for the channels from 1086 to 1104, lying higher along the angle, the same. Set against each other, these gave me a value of 0.96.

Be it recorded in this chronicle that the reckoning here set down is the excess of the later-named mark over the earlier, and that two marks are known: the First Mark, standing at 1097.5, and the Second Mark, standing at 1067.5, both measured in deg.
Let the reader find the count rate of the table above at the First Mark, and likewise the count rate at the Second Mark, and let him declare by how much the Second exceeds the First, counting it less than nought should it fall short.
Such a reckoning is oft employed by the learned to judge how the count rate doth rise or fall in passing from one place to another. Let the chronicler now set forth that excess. -0.7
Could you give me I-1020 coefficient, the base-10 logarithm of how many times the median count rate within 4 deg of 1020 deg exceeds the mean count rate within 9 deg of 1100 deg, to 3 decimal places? -0.042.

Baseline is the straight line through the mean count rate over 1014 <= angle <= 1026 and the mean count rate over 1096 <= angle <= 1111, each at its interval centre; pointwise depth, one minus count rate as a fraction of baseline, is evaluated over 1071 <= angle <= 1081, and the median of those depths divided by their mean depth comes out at 1.0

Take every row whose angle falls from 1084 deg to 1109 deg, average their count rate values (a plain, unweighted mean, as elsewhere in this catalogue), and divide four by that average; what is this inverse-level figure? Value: 0.0935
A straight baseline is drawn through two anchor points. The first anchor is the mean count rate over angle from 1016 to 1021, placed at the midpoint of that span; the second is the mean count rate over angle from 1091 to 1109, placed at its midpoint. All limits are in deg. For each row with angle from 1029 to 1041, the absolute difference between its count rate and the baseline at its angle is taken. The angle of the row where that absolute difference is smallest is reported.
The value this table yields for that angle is 1032.5 deg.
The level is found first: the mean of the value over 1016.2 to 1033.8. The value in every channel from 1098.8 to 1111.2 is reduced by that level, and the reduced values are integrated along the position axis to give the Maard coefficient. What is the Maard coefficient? 59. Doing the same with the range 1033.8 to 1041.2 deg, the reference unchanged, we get 16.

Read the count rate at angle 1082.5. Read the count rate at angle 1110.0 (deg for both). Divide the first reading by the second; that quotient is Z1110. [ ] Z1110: 0.95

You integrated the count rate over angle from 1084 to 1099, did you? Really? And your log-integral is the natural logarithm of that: 6.4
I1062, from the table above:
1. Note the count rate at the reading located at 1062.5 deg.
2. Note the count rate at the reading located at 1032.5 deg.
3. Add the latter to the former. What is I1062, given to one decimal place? 81.5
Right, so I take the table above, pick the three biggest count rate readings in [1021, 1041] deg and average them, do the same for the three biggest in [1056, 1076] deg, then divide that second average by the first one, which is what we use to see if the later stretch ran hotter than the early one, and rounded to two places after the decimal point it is 1.03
